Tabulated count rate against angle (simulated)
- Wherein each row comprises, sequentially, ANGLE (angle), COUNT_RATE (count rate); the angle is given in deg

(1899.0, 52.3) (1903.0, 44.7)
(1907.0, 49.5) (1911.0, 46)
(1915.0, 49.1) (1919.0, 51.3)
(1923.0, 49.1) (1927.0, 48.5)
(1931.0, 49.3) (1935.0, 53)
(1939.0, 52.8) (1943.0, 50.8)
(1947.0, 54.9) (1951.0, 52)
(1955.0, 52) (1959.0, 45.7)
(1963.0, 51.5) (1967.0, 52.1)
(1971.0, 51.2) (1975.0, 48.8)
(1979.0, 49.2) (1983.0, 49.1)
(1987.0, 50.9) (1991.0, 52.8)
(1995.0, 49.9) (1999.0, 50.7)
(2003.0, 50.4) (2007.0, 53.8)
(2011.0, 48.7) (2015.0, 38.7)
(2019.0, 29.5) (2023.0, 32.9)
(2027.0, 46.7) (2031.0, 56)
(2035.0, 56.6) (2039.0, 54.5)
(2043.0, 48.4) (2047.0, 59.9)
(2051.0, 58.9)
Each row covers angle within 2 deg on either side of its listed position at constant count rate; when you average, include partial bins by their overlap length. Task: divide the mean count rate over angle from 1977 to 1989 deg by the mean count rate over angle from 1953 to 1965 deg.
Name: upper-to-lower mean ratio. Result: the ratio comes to 1.00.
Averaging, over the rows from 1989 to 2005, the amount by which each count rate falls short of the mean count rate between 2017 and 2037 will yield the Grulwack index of -6.6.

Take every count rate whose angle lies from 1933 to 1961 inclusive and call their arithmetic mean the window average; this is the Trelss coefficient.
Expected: 51.6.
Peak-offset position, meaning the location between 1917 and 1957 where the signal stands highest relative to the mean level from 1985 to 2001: 1947.0 deg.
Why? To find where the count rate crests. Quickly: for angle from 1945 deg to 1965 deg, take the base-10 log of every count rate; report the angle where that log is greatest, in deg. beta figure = 1947.0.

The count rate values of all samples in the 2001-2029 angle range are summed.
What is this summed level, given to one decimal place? 300.7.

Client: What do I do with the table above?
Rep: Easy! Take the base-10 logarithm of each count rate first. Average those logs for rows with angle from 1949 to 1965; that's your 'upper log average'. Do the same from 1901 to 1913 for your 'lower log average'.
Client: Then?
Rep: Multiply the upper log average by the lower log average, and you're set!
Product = 2.84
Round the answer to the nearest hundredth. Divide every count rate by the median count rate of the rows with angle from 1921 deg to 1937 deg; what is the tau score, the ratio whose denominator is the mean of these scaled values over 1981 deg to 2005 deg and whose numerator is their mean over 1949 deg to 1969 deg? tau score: 1.00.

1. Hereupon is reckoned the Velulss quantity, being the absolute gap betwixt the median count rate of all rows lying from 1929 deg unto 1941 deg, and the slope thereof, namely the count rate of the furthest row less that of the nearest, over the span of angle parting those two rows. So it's 52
